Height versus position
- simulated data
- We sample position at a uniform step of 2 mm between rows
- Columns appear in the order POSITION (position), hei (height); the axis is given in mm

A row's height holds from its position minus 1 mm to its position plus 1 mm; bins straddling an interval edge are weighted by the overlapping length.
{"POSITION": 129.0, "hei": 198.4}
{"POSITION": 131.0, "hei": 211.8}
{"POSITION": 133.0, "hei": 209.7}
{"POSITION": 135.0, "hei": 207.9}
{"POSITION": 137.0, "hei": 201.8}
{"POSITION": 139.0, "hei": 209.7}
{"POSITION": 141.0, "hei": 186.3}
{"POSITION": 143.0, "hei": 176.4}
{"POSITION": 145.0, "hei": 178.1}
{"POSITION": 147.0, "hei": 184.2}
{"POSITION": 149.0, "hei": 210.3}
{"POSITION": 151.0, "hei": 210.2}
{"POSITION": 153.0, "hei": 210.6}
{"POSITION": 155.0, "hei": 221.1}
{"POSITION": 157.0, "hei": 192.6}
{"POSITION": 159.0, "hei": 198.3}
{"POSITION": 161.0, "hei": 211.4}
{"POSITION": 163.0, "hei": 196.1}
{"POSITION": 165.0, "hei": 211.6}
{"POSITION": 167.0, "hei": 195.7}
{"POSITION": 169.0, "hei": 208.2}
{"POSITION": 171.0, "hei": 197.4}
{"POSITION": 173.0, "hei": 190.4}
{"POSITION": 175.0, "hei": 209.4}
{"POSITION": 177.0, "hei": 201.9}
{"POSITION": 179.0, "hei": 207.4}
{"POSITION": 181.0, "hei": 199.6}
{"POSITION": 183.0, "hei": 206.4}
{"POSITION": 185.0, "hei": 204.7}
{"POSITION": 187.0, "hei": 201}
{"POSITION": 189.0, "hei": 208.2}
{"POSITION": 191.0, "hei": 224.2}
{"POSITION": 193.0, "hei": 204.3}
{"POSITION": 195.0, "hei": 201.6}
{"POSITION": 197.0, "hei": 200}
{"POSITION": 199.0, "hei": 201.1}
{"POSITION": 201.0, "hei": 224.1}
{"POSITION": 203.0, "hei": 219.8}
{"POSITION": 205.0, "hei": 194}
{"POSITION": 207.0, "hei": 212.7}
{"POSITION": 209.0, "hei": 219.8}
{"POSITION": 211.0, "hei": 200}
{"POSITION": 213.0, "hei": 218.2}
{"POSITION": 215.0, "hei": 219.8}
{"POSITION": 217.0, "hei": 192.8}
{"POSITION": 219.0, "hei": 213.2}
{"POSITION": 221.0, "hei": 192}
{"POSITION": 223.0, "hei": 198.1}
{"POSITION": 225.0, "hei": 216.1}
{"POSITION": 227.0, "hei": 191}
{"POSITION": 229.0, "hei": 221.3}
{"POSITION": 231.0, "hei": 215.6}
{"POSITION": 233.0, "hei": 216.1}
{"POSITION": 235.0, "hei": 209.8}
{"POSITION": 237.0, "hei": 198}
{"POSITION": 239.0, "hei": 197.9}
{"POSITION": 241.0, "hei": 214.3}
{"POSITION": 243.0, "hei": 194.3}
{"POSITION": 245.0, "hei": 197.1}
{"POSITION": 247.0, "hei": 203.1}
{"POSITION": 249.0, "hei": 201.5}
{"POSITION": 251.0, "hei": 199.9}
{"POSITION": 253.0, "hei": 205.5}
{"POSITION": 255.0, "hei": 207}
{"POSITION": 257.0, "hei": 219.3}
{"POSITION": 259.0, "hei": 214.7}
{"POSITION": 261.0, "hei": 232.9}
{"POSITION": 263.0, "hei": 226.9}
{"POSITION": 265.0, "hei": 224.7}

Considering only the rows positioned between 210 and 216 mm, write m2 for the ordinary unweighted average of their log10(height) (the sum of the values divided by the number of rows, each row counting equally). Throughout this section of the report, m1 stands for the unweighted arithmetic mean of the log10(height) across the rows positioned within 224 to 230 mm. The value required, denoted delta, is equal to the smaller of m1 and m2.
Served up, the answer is 2.32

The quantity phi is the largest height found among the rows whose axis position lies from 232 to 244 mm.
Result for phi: 216.1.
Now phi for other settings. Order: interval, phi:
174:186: 209.4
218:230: 221.3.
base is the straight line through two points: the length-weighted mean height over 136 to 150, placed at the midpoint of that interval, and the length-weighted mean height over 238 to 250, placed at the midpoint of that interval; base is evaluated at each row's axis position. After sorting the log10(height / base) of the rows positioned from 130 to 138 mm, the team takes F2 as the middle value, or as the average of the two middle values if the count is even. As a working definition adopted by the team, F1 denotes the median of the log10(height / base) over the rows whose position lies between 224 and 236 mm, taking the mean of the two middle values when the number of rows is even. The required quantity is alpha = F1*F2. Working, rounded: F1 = 0.032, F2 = 0.037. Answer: 0.0012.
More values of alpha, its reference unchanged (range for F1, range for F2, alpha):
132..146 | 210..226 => 0.0004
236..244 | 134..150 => 0.0000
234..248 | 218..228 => 0.0000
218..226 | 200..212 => 0.0005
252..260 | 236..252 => -0.0001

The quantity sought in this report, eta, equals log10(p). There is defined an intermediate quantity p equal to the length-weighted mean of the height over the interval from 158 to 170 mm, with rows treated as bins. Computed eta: 2.31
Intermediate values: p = 204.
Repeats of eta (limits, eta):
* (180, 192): 2.32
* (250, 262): 2.33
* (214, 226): 2.31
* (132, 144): 2.30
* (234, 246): 2.31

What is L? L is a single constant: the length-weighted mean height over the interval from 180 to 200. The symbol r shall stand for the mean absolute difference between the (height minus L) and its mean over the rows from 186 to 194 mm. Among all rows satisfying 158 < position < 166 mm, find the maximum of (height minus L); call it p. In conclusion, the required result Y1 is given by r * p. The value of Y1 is 48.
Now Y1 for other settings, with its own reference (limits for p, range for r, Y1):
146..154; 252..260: 30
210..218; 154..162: 153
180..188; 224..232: 13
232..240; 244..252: 21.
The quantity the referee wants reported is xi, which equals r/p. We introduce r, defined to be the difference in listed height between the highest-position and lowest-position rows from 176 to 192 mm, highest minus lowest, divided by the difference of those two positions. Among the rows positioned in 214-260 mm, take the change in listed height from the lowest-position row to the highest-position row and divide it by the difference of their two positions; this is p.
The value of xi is -13.7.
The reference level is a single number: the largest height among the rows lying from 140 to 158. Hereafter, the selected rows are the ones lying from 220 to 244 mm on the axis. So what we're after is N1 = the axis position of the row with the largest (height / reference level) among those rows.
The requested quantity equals 229.0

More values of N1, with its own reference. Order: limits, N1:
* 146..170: 155.0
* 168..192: 191.0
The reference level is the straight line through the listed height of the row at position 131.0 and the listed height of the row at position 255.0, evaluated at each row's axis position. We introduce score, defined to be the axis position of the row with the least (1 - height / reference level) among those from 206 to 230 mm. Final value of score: 229.0 mm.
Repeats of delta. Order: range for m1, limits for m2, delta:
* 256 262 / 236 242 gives 2.31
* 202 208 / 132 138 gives 2.31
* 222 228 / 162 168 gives 2.30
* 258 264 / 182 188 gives 2.31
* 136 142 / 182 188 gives 2.30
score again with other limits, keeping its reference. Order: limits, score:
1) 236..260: 257.0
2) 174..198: 191.0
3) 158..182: 165.0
